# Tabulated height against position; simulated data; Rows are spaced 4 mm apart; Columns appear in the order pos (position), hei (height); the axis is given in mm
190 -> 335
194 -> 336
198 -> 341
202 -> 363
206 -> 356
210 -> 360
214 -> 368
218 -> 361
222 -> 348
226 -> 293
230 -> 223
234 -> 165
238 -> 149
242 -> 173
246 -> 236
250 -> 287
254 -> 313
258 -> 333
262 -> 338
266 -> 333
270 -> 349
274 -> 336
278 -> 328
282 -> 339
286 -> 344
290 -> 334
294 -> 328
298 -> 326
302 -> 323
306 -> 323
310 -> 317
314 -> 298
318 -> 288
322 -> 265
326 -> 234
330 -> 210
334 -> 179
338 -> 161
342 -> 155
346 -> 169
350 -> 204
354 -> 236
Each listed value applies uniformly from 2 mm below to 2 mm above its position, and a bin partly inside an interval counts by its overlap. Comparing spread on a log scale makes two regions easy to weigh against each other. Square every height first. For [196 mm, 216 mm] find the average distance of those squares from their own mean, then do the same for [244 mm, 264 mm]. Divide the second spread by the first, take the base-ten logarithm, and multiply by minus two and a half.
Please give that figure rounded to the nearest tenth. -1.4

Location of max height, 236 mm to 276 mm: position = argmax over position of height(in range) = 270 mm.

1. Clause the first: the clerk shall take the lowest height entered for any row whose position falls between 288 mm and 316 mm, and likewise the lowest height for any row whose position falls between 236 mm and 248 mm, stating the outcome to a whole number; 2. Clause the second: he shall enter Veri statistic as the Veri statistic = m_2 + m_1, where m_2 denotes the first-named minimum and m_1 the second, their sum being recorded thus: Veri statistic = 447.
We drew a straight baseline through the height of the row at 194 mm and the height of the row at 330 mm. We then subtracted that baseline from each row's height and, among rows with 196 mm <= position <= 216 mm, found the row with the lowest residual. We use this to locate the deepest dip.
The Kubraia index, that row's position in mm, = 198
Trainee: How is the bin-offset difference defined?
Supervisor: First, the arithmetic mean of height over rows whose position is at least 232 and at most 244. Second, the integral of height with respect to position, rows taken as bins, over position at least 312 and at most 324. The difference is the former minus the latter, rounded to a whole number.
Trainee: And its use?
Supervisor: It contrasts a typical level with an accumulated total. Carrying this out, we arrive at -3242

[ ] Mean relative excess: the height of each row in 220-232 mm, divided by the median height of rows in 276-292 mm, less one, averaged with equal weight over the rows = -0.14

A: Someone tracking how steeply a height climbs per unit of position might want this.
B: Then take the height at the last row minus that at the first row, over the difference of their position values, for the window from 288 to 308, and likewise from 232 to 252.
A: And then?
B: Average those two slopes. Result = 3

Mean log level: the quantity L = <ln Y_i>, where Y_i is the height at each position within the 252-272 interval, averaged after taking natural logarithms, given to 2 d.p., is 5.81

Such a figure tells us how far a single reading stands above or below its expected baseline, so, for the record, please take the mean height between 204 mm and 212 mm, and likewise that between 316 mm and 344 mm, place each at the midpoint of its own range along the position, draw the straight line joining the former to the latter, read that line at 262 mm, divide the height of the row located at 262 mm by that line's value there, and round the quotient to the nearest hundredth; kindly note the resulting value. 1.15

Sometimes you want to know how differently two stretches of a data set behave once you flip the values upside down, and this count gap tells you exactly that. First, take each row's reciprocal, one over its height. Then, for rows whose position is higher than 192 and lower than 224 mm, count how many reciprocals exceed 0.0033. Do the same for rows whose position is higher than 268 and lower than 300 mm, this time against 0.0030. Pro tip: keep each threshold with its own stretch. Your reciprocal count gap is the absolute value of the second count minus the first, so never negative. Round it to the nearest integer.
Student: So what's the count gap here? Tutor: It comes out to 3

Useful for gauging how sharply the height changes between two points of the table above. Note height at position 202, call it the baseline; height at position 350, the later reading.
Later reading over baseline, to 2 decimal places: 0.56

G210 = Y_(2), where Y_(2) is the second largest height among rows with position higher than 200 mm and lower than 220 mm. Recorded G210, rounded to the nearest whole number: 363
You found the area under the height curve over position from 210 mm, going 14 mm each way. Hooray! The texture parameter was 9988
